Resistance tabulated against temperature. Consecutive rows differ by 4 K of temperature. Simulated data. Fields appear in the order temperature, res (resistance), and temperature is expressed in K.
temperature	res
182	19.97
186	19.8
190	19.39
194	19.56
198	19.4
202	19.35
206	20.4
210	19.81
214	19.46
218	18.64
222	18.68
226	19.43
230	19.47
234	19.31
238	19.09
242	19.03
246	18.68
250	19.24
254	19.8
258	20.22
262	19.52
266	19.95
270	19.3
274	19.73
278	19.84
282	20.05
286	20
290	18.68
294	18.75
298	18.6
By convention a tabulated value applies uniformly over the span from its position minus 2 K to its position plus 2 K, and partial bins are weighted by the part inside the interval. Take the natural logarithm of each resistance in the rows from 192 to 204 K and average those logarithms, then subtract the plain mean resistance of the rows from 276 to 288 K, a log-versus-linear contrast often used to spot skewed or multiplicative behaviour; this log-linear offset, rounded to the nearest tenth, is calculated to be -17.0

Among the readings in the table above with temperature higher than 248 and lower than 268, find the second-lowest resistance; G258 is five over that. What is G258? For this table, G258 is 0.256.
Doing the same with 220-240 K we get 0.262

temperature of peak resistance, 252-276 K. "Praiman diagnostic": 258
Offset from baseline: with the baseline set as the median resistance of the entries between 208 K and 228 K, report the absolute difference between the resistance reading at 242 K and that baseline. 0.40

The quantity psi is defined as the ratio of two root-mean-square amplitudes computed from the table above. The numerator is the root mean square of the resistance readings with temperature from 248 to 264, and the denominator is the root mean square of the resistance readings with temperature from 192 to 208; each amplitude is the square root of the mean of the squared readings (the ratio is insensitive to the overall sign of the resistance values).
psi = 1.001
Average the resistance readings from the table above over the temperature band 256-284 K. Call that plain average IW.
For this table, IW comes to 19.8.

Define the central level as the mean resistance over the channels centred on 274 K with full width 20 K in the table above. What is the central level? 19.8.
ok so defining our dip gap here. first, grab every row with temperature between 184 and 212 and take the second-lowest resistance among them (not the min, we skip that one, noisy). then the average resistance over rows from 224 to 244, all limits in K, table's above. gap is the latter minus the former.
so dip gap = -0.1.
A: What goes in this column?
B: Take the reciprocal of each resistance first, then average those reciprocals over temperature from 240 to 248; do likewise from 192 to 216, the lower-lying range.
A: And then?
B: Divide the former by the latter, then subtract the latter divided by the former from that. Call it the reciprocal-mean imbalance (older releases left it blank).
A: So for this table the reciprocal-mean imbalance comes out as 0.083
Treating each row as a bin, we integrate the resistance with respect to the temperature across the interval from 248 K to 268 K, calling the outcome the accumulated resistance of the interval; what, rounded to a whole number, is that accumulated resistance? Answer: 395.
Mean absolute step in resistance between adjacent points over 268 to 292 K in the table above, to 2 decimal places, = 0.42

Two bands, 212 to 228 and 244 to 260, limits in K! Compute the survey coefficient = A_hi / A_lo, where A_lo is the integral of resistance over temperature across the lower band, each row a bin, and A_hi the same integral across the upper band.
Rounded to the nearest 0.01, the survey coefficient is 1.02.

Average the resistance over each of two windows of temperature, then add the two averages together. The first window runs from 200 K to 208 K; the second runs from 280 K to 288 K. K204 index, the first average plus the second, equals 39.9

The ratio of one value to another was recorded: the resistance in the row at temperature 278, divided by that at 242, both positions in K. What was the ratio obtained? 1.04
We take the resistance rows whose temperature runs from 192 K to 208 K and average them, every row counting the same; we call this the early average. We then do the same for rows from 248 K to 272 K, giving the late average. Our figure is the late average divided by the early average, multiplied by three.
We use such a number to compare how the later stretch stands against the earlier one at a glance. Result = 3.00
